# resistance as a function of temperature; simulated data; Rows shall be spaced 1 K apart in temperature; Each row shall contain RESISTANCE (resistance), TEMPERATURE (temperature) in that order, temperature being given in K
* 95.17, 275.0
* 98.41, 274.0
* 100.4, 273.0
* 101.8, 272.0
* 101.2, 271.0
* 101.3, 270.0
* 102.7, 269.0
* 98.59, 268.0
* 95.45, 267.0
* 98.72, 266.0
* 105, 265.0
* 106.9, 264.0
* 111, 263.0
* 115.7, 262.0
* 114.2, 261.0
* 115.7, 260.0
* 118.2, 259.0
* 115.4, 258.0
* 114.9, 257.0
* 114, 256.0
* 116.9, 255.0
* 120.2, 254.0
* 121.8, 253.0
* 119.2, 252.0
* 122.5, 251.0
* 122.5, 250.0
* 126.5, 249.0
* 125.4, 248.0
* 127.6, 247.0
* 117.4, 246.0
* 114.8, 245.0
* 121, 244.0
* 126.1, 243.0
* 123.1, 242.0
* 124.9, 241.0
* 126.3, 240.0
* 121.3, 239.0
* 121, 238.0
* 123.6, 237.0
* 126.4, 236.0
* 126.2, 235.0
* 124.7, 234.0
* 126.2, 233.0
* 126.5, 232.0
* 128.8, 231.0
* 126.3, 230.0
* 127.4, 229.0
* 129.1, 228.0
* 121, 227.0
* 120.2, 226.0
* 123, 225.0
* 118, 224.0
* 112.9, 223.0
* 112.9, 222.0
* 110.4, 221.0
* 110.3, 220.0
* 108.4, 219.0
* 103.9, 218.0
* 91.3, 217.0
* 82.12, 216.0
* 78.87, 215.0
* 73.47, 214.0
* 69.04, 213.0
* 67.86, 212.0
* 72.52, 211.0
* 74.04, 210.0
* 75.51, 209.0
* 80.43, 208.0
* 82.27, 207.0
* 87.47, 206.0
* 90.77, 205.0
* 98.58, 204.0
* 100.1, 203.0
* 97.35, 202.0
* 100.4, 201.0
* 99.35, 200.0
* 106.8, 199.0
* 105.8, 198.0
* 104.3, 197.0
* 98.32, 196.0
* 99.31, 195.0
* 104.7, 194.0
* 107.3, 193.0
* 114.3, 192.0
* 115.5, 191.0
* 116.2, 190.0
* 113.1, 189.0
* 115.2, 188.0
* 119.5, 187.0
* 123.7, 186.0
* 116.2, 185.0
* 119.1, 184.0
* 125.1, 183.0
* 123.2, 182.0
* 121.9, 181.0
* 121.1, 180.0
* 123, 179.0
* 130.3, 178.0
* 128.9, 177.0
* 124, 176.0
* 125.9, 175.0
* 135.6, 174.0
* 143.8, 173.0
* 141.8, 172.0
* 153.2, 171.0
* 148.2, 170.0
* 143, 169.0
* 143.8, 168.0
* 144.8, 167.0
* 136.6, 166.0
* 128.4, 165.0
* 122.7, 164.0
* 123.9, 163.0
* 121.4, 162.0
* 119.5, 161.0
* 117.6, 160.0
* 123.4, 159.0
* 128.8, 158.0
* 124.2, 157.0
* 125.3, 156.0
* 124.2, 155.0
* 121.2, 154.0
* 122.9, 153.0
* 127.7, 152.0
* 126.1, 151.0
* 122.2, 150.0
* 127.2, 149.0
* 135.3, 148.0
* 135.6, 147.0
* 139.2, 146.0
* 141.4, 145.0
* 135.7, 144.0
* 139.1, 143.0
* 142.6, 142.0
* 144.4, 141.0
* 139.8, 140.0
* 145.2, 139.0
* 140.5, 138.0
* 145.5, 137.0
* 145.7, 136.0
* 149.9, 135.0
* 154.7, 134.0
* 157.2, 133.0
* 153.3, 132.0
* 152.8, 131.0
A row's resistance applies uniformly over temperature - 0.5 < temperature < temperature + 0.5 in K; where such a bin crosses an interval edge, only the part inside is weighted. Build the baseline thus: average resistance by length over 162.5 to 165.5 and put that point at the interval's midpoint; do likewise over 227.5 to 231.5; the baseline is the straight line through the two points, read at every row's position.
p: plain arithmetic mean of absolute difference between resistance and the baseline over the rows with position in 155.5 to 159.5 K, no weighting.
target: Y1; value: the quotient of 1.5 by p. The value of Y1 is 0.9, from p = 2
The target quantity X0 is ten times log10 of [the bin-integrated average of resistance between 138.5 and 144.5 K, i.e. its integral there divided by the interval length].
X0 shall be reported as 21.50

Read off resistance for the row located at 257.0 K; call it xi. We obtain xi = 114.9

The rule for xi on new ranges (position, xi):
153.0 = 122.9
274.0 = 98.41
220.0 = 110.3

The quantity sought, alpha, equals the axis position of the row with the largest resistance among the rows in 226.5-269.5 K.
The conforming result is 228.0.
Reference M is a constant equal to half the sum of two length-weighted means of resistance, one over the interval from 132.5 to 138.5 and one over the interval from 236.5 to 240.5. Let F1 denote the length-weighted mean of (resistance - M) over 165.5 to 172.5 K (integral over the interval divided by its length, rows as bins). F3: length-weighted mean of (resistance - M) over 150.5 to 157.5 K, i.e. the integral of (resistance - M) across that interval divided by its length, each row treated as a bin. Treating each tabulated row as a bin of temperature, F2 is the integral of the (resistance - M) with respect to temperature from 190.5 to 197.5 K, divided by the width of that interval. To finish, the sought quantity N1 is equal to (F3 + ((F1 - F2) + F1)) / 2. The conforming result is 18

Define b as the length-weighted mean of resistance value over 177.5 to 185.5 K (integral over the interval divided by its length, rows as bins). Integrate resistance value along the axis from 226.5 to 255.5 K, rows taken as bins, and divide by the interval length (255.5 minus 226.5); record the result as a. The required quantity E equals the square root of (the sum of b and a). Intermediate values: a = 124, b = 122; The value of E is 15.7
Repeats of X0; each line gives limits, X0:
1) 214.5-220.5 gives 19.81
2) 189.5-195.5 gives 20.40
